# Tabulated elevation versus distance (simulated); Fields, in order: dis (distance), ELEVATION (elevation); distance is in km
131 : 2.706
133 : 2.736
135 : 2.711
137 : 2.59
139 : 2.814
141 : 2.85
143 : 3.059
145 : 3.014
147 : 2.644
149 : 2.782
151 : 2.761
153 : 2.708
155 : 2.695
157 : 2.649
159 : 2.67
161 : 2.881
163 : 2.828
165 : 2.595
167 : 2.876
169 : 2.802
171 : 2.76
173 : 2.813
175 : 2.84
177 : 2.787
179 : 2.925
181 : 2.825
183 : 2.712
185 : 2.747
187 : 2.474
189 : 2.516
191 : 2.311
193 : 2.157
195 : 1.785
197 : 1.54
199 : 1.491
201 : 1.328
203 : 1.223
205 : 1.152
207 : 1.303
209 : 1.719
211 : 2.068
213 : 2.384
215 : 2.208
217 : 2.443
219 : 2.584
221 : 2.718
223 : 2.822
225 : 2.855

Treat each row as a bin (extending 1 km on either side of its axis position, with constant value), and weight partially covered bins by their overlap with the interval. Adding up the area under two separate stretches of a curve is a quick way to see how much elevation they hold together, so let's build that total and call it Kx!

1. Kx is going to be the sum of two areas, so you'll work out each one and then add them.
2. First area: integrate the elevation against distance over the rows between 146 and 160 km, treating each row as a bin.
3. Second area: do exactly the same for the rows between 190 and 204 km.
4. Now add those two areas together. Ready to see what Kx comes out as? 61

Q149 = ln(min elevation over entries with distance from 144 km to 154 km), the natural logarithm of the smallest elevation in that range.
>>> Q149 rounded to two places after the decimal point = 0.97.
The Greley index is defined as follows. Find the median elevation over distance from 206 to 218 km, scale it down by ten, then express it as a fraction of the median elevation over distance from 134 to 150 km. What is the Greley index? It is 0.076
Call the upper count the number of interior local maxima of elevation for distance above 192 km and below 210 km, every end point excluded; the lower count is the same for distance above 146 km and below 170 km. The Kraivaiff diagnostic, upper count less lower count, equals -3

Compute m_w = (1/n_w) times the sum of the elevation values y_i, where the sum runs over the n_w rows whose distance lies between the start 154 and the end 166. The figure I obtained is 2.72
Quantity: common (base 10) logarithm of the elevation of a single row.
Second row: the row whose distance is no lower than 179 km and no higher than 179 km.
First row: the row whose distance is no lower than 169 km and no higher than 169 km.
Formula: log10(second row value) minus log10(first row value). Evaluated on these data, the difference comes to 0.02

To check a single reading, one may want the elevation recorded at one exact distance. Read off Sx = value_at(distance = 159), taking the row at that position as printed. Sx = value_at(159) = 2.67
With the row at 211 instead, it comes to 2.068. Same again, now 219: 2.584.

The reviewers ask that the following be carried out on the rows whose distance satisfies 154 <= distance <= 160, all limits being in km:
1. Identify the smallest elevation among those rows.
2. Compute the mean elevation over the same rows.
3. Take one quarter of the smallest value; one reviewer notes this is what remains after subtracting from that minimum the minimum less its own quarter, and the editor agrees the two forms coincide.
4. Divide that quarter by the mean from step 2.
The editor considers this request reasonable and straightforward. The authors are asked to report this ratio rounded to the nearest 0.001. 0.248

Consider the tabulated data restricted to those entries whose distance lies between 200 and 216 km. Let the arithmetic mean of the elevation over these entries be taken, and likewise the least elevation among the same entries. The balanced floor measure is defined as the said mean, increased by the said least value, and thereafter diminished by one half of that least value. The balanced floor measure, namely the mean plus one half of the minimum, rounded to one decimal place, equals 2.2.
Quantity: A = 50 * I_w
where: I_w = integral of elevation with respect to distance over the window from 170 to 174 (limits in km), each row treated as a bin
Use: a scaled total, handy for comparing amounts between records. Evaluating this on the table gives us 557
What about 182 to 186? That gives 546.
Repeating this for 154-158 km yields 534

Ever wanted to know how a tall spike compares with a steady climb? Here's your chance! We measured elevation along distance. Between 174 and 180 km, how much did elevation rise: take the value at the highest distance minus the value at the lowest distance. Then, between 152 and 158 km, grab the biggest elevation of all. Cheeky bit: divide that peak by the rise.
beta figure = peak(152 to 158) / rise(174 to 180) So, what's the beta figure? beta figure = 32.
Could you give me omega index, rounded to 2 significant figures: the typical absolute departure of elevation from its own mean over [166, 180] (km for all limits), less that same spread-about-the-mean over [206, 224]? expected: -0.33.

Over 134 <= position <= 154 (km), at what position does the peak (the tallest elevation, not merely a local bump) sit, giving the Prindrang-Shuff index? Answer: 143 km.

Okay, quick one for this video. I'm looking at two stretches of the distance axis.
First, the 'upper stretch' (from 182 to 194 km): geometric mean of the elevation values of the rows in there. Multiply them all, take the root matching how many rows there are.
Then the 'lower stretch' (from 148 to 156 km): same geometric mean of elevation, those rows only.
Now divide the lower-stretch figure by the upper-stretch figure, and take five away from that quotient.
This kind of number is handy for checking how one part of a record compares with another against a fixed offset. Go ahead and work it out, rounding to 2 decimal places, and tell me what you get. -3.90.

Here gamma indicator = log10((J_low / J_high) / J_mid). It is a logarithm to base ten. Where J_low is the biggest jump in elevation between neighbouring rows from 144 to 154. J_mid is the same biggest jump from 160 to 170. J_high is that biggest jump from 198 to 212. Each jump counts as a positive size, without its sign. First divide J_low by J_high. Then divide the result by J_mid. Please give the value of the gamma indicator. 0.50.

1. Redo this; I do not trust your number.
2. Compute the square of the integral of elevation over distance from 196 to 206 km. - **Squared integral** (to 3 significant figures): 181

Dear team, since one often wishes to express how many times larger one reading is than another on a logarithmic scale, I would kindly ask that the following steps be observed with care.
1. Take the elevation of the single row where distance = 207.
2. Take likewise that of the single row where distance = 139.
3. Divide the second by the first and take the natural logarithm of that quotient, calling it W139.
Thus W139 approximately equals 0.77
